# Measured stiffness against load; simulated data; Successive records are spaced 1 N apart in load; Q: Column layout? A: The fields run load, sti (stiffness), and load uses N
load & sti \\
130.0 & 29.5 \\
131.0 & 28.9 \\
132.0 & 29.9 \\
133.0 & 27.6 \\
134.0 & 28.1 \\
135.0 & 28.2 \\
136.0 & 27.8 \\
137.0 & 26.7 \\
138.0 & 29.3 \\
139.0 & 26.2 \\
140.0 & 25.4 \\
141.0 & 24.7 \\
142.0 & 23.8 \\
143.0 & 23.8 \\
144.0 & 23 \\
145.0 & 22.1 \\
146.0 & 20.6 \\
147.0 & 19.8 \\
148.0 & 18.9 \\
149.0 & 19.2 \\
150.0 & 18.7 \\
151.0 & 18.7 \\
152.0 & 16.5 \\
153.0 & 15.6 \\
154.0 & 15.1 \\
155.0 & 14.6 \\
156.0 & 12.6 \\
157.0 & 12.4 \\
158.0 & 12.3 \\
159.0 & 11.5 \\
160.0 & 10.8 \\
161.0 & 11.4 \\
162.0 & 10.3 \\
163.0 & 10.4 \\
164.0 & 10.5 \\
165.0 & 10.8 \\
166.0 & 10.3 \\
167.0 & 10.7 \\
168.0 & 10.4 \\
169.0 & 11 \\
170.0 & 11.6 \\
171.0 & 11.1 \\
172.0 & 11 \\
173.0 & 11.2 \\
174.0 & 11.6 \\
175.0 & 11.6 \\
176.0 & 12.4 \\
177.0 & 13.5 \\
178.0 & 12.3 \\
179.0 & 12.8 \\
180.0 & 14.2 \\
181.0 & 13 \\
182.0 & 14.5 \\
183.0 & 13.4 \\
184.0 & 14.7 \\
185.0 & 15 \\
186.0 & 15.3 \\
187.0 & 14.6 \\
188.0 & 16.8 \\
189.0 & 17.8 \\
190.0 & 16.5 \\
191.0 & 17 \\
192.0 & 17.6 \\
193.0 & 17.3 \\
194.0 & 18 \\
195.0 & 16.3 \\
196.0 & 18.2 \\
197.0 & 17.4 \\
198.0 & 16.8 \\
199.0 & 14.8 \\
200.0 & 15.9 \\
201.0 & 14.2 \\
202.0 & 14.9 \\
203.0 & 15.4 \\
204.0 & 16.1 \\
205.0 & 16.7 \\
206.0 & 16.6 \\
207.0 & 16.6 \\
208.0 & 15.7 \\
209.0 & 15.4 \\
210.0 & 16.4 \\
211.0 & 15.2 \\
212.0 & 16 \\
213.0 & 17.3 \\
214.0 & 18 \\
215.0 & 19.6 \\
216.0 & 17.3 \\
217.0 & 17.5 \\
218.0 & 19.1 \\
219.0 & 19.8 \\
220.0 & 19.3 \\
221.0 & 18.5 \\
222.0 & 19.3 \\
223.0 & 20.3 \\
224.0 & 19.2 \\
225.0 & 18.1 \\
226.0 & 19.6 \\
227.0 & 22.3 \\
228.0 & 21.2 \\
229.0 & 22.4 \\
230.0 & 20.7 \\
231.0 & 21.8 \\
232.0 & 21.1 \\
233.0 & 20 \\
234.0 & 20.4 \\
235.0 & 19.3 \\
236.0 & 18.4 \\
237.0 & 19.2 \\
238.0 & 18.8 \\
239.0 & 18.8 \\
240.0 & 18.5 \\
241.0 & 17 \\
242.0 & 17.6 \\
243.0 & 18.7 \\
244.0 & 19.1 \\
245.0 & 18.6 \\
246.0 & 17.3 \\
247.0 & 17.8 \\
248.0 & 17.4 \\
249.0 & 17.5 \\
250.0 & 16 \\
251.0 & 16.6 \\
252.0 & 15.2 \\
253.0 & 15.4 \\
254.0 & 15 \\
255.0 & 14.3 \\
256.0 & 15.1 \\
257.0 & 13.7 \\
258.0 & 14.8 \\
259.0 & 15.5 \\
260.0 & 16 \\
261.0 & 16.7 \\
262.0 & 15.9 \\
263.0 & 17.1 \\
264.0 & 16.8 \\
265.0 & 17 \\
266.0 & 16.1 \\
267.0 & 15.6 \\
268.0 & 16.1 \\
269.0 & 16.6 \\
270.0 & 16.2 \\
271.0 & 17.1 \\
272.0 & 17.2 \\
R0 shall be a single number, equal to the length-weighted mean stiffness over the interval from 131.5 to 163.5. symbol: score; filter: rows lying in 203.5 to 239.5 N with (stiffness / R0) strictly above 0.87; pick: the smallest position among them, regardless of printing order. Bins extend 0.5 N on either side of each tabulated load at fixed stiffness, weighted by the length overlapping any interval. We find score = 213.0 N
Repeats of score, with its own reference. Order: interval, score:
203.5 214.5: 213.0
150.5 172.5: 151.0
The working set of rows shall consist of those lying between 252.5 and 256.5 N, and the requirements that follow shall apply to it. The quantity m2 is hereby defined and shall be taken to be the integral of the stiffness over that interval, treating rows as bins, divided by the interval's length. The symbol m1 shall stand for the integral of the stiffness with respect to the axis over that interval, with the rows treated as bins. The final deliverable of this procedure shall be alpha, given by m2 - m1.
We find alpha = -45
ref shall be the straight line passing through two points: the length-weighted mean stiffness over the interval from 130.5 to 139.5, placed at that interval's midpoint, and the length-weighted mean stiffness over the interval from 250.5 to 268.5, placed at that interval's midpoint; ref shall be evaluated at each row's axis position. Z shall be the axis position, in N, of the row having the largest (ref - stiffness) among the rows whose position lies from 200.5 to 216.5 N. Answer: 201.0 N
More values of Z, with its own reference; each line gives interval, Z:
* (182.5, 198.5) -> 183.0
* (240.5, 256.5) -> 255.0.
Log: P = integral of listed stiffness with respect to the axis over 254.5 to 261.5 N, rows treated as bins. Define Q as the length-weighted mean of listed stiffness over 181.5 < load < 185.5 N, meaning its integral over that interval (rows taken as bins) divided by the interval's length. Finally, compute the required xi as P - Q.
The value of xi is 92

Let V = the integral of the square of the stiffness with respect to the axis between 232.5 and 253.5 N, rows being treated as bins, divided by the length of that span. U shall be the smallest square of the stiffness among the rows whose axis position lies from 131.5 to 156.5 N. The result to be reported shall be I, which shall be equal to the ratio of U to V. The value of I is 0.49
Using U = 159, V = 325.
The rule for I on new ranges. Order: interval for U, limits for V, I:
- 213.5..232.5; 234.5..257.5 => 1.00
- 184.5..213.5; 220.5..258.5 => 0.59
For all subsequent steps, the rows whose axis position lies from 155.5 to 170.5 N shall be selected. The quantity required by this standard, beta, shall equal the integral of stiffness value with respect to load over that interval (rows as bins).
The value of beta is 167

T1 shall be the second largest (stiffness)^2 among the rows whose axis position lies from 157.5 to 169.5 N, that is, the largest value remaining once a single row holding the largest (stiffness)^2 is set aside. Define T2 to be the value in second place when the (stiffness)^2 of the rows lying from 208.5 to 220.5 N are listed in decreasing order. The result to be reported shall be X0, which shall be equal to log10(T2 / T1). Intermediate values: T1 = 132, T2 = 384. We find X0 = 0.46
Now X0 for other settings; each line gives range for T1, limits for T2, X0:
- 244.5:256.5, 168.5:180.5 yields -0.24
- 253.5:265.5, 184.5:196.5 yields 0.05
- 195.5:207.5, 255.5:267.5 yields -0.02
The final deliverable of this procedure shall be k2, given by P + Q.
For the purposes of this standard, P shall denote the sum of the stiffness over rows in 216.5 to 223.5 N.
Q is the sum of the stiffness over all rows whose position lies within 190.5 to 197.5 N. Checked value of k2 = 256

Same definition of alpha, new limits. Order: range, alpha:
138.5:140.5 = -26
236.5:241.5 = -74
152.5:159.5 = -81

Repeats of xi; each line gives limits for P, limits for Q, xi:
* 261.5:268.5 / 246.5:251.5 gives 98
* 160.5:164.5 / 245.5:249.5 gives 25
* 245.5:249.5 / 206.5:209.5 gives 54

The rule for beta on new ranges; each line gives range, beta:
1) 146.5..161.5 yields 228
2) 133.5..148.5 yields 368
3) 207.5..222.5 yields 264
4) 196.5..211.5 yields 238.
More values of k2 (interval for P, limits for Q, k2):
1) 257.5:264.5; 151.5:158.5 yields 212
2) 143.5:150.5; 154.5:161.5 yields 228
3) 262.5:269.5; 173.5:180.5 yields 204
